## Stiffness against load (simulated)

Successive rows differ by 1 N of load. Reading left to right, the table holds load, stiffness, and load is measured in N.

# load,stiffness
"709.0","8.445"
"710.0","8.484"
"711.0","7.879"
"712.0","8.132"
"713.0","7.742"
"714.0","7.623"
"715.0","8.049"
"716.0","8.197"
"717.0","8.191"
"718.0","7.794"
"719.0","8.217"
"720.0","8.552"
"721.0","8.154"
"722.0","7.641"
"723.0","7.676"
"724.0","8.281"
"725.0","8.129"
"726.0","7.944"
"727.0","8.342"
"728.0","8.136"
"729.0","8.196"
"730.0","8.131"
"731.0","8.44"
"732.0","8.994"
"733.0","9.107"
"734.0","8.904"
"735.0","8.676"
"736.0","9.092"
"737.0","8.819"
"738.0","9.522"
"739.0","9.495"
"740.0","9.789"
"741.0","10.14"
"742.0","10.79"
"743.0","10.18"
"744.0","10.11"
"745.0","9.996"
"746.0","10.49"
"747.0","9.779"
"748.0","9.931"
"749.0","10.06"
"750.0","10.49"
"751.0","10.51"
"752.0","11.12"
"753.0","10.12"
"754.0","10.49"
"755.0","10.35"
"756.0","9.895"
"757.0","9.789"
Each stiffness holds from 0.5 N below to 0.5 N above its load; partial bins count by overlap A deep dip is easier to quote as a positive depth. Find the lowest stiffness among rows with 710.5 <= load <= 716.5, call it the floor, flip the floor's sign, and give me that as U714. -7.62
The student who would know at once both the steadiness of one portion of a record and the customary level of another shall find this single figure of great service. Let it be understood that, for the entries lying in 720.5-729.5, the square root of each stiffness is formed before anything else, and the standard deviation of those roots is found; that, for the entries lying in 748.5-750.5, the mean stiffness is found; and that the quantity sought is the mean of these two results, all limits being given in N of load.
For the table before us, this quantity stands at 5.16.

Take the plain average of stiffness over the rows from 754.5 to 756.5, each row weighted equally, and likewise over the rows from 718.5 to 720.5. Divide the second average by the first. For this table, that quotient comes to 0.83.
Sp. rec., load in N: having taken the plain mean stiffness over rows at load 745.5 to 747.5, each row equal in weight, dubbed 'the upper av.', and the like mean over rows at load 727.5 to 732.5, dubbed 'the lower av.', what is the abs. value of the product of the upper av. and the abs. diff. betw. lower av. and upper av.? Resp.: 18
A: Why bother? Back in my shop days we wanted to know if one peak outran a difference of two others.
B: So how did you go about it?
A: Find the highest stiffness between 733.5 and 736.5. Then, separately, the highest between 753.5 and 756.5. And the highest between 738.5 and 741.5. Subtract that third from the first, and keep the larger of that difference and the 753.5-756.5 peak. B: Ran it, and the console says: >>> 10.5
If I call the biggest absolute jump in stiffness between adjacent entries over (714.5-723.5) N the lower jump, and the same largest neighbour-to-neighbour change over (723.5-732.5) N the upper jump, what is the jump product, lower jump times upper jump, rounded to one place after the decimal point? 0.3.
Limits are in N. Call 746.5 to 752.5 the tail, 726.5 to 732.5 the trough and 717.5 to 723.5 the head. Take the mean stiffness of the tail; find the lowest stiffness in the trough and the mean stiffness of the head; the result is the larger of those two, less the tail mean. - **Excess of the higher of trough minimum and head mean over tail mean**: -2.2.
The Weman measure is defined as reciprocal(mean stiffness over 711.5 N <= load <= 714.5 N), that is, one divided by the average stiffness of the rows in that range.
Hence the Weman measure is 0.128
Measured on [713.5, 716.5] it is 0.126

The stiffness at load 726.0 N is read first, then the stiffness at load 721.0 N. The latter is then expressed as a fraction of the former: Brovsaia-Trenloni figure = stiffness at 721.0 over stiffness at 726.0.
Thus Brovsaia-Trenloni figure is 1.03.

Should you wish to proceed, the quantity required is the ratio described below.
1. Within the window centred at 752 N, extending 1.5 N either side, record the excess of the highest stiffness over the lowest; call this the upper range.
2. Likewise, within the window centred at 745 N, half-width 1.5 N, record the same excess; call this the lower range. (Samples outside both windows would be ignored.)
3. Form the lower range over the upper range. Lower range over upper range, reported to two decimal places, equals 0.49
